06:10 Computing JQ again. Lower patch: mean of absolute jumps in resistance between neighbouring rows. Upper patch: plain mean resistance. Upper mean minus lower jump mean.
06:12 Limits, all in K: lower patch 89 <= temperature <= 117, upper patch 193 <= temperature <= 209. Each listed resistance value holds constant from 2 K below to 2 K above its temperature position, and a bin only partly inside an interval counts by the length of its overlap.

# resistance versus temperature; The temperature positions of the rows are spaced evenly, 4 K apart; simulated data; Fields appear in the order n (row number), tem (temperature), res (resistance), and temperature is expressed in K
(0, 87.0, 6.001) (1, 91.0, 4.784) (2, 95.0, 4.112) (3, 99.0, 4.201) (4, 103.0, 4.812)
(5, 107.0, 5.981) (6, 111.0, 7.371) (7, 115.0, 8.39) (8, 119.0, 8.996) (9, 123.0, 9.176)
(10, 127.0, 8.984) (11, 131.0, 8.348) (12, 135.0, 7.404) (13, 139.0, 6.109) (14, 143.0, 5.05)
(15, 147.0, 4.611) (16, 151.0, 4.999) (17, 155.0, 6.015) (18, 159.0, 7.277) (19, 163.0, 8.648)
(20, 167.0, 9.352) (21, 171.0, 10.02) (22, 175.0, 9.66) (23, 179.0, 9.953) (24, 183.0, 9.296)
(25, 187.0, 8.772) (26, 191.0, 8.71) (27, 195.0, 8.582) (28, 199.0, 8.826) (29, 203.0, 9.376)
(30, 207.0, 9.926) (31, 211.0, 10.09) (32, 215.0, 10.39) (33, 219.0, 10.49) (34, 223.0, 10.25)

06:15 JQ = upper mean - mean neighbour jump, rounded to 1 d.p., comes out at 8.4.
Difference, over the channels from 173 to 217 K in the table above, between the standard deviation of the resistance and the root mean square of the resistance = -8.8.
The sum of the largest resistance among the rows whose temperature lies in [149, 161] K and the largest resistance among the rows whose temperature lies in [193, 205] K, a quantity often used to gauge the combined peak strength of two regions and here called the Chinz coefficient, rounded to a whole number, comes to 17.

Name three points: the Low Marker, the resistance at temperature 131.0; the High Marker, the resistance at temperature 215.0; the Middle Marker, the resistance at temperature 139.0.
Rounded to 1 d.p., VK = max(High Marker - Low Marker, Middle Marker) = 6.1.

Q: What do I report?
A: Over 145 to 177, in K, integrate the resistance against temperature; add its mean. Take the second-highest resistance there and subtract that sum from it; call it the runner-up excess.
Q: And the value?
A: -240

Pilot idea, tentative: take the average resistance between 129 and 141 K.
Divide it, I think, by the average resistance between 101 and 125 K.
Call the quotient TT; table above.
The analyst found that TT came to 1.0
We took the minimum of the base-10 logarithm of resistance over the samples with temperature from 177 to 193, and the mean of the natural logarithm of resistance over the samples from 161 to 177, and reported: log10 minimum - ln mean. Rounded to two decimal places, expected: -1.30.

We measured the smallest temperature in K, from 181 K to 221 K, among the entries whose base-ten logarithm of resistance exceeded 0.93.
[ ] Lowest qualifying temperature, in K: 183.0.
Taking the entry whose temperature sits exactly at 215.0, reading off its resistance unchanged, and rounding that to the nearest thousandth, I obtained 10.390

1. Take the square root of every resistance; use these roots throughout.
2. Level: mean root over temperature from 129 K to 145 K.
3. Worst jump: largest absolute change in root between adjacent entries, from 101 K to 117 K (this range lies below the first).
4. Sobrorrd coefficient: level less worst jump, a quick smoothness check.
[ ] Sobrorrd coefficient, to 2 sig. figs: 2.3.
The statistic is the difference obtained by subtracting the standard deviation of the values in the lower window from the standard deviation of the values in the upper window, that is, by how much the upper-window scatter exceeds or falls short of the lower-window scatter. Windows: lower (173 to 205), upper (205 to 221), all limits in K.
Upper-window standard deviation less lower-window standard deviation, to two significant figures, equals -0.24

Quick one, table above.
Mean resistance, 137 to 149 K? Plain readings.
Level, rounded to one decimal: 5.3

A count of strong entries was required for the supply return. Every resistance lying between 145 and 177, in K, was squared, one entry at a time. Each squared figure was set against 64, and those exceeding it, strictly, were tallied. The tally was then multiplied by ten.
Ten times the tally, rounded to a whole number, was 40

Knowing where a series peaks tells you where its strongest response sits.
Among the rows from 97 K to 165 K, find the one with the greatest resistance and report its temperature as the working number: 123.0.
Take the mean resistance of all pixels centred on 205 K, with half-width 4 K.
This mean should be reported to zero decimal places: 10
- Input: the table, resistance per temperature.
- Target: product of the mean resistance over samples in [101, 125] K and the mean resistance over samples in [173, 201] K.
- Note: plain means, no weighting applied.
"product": 68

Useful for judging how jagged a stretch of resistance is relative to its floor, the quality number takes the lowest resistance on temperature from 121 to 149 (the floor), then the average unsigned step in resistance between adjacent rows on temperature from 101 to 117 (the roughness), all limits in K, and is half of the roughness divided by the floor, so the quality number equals 0.13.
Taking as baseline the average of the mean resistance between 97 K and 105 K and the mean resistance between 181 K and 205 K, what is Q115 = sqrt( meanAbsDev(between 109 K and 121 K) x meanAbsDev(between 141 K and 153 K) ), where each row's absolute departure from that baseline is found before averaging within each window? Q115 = 1.68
